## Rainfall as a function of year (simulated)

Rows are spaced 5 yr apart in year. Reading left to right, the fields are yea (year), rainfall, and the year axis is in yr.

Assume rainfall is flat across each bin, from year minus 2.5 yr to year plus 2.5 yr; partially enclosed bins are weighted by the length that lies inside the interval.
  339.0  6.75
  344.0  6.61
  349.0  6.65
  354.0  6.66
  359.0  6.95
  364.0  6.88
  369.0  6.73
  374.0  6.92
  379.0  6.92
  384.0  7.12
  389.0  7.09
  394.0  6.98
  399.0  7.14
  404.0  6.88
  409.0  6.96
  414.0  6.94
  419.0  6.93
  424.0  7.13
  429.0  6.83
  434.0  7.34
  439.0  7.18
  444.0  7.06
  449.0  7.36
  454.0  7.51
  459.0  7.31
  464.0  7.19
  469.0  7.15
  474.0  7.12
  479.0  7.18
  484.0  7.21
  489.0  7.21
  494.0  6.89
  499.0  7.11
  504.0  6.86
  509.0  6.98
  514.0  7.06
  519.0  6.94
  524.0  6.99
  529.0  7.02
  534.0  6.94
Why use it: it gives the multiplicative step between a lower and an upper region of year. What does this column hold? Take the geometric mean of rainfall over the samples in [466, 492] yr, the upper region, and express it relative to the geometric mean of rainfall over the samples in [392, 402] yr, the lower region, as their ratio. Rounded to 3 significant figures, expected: 1.02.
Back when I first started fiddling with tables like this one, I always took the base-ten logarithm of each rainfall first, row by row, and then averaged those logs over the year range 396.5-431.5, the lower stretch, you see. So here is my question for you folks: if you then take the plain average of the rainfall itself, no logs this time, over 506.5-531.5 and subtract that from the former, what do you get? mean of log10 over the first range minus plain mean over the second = -6.15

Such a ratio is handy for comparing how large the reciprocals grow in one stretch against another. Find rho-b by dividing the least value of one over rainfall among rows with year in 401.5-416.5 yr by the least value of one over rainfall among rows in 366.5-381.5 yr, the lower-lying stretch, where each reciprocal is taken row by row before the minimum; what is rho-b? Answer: 0.99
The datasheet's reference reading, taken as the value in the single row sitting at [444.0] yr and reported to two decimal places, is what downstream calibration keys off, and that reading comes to 7.06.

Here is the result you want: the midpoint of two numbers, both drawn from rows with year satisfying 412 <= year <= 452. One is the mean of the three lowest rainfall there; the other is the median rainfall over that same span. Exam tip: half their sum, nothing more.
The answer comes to 7.00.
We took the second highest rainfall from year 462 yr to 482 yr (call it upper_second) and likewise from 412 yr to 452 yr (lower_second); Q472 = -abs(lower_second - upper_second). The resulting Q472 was -0.16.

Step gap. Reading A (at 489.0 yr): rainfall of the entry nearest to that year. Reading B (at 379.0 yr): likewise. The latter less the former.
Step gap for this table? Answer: -0.29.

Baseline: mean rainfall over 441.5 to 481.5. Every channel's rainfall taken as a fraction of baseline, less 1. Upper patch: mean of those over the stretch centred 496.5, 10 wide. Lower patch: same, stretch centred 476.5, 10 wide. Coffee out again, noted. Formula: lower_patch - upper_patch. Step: 0.02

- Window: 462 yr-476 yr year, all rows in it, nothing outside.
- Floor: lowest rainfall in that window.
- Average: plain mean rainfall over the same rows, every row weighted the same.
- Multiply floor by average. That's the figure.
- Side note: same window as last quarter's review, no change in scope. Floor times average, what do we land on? 50.9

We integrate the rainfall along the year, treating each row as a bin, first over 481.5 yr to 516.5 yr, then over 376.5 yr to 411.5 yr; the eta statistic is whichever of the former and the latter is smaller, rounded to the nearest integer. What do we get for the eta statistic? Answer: 245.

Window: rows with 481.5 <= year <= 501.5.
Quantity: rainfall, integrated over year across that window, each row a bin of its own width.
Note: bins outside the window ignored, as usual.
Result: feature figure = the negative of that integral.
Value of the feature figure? -142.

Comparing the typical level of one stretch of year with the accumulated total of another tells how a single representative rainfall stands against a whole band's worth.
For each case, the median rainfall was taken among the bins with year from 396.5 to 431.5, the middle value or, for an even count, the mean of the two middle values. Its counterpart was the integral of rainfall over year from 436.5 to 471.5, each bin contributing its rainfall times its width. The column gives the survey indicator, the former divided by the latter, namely 0.0273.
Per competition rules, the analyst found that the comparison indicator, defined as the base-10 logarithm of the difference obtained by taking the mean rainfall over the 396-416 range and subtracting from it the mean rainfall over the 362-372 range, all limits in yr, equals -0.76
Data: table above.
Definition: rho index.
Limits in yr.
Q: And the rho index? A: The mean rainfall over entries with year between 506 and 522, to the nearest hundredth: 6.99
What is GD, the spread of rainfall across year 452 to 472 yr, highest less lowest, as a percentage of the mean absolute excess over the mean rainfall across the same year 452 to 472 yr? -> 300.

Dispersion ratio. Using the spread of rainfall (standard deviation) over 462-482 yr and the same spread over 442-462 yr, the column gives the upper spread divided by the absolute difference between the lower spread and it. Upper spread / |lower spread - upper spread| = 0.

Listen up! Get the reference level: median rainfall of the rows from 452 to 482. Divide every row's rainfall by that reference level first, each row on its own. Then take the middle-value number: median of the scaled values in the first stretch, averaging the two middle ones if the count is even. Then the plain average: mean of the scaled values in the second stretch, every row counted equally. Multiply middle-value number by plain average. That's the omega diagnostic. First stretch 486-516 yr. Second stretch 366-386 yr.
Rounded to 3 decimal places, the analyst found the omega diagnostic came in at 0.941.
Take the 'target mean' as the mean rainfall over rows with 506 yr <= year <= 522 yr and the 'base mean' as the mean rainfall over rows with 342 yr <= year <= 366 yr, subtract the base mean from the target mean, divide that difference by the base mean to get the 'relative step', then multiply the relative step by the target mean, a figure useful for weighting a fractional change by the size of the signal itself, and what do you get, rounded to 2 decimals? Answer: 0.25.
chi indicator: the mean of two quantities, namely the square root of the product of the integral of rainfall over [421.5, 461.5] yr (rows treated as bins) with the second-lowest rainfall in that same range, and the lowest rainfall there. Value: 26.0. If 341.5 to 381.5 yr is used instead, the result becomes 24.6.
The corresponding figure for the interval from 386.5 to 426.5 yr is 25.5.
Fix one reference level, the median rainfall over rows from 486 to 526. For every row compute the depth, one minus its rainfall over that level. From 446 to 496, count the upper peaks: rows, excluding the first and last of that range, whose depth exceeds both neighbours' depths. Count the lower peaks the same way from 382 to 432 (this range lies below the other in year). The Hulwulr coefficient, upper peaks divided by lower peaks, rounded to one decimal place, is 0.3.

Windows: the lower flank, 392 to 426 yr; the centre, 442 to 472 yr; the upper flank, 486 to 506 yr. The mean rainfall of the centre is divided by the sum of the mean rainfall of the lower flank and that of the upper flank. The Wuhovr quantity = 0.518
